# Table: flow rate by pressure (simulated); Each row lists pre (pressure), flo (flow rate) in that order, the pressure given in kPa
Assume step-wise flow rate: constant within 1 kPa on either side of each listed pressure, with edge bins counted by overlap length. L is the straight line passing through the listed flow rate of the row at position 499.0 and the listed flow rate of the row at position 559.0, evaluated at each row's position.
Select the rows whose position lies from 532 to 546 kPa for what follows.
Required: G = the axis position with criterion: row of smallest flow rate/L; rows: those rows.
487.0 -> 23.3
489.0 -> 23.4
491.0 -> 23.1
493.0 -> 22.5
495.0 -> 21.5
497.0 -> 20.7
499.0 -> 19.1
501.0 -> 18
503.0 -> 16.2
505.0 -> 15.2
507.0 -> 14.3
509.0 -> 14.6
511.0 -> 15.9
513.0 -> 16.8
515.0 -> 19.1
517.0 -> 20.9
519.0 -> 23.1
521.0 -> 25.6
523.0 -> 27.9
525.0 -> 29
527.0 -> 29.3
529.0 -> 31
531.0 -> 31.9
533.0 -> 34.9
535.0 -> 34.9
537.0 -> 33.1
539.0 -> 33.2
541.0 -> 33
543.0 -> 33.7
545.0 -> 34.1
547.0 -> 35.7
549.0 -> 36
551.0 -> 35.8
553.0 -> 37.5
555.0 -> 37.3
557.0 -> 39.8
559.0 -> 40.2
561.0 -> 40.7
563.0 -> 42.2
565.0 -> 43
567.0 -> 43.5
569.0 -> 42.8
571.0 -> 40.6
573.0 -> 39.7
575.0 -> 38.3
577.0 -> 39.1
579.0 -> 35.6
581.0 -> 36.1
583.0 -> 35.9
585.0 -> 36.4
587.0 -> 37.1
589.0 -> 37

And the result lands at 545.0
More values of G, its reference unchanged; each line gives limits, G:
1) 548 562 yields 551.0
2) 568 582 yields 581.0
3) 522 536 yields 527.0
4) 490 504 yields 503.0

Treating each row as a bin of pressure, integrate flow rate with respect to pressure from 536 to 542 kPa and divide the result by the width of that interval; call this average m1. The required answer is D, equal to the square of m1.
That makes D 1096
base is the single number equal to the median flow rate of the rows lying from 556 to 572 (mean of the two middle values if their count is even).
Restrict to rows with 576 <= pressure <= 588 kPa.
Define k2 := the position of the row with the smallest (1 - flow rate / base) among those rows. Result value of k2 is 577.0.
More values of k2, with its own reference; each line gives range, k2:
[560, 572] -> 567.0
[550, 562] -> 561.0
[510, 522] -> 521.0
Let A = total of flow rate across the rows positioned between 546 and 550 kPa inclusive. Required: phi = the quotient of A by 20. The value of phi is 3.6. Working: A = 72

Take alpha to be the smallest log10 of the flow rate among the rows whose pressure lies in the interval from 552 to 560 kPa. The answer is 1.57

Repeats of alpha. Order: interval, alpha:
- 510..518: 1.20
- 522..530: 1.45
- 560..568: 1.61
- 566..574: 1.60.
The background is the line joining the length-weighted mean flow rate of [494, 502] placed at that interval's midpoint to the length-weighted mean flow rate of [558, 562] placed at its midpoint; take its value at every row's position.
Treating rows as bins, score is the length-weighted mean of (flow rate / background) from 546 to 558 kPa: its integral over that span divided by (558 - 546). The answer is 0.98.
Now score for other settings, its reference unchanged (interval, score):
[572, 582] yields 0.82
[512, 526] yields 0.86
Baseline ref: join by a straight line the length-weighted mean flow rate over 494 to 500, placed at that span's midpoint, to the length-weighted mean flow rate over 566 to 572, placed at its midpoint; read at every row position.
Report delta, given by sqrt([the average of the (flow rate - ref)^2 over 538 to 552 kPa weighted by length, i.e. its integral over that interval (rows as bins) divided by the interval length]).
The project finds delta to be 1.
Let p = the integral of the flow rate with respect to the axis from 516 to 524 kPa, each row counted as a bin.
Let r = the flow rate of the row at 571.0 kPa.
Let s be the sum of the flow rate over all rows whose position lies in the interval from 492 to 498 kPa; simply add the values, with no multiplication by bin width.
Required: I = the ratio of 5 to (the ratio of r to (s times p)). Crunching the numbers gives 1554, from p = 195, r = 40.6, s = 65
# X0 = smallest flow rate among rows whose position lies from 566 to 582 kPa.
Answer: 35.6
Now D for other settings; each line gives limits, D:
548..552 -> 1289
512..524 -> 494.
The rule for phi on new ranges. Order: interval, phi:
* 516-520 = 2.2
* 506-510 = 1.4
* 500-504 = 1.7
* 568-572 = 4.2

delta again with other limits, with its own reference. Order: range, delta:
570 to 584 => 7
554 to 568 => 1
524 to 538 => 2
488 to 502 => 3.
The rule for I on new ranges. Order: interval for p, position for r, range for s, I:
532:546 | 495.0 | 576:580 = 8231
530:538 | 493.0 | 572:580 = 9148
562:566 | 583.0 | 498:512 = 2689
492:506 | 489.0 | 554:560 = 6677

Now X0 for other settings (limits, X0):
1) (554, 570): 37.3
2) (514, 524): 19.1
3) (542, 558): 33.7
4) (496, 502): 18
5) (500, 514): 14.3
